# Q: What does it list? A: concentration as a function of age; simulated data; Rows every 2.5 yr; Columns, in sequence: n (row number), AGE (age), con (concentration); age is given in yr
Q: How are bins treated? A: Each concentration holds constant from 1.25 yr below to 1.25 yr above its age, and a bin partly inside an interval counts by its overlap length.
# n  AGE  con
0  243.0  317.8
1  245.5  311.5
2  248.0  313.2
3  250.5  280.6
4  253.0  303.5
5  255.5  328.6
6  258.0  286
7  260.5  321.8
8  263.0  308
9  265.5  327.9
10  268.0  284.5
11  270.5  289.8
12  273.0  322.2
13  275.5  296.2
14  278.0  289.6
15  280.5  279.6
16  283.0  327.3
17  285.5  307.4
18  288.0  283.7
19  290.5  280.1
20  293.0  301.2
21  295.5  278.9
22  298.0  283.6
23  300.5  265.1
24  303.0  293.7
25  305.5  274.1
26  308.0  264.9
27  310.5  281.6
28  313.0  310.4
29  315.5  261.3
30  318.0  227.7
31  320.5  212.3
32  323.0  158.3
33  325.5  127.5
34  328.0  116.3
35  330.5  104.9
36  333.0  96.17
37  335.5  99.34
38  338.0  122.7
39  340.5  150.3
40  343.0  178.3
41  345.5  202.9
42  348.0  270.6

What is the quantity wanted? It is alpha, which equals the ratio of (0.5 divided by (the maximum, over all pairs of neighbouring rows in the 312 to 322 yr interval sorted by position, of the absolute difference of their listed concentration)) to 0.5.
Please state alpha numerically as 0.020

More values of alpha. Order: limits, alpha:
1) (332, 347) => 0.036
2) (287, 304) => 0.035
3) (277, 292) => 0.021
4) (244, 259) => 0.023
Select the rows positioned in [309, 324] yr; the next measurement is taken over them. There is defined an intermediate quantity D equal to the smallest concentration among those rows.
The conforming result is 158.3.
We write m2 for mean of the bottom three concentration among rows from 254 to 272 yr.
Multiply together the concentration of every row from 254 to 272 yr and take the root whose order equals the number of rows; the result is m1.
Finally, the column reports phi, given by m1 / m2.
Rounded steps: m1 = 306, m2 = 287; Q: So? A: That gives 1.067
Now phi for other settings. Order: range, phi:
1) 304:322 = 1.112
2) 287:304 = 1.032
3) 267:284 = 1.047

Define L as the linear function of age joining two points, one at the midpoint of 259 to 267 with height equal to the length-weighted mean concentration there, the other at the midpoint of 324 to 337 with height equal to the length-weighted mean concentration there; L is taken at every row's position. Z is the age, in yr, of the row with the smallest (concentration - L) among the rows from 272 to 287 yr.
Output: 280.5 yr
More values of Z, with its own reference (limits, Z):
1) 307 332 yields 330.5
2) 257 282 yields 258.0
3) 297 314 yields 300.5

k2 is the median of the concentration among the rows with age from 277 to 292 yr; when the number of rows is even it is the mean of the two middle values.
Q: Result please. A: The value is 287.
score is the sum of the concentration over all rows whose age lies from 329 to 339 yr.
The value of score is 423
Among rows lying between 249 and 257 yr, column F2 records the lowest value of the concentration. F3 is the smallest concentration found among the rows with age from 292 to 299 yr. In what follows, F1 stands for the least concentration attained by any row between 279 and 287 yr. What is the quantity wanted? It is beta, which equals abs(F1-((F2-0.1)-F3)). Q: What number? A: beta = 278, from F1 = 279.6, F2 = 280.6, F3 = 278.9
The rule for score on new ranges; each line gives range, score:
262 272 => 1210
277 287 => 1204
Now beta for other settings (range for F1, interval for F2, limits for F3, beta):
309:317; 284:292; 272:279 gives 271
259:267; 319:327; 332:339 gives 277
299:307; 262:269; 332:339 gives 77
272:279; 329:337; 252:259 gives 480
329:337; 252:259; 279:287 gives 90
